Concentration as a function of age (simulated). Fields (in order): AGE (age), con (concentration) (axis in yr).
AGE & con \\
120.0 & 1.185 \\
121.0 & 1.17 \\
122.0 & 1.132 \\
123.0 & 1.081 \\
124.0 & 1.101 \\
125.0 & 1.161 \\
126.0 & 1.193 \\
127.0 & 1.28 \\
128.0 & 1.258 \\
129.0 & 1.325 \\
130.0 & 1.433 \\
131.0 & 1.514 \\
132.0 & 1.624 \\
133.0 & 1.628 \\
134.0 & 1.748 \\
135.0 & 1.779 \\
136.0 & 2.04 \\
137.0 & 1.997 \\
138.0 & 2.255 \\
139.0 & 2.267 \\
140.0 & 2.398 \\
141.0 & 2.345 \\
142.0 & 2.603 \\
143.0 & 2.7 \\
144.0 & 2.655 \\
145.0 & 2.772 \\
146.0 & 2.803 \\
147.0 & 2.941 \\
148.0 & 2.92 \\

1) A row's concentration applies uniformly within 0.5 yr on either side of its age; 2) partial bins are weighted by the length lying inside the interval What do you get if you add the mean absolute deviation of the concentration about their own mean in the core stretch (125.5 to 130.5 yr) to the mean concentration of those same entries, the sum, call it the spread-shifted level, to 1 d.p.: 1.4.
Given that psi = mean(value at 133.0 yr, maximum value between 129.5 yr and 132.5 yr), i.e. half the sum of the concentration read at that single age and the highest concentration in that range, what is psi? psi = 1.6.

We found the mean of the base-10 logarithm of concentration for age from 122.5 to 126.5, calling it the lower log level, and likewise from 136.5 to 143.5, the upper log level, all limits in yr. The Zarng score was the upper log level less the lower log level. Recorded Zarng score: 0.32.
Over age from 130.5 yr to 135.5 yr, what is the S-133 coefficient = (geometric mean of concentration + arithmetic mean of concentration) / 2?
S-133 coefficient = 1.7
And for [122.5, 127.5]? 1.2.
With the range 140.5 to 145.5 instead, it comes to 2.6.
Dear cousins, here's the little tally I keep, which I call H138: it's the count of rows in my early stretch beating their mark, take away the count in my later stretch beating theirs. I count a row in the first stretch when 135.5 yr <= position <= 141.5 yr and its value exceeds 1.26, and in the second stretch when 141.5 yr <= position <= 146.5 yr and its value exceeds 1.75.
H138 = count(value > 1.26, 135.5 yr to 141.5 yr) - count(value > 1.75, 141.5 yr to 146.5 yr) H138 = 1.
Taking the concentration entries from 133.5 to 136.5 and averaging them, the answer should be 1.9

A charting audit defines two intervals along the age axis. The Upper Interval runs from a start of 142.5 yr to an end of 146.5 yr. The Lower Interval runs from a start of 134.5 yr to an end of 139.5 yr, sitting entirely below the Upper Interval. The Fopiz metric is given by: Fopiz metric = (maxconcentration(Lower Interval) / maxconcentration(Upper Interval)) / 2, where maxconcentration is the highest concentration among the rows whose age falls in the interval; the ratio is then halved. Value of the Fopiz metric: 0.40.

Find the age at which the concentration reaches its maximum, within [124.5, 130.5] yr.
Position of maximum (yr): 130.0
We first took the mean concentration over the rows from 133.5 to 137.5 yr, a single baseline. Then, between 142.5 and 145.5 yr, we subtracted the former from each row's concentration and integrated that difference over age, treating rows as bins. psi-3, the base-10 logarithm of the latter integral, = 0.39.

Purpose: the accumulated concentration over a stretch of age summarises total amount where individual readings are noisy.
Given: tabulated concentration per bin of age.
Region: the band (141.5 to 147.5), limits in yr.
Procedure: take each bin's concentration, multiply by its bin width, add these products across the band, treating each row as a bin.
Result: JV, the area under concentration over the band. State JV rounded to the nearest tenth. 16.5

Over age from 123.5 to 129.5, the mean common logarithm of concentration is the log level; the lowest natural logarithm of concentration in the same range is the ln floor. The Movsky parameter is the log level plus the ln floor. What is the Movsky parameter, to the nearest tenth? 0.2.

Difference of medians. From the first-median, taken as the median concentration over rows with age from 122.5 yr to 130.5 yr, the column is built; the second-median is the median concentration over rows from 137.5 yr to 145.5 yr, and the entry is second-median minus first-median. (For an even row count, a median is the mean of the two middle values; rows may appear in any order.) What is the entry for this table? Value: 1.3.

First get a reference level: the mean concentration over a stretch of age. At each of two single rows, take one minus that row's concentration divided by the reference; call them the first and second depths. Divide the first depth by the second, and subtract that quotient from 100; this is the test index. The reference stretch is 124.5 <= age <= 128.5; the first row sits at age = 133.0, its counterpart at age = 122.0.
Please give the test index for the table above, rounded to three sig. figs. 104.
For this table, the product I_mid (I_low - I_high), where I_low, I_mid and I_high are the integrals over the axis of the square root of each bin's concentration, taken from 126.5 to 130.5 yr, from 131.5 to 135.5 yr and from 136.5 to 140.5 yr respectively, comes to -7.1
